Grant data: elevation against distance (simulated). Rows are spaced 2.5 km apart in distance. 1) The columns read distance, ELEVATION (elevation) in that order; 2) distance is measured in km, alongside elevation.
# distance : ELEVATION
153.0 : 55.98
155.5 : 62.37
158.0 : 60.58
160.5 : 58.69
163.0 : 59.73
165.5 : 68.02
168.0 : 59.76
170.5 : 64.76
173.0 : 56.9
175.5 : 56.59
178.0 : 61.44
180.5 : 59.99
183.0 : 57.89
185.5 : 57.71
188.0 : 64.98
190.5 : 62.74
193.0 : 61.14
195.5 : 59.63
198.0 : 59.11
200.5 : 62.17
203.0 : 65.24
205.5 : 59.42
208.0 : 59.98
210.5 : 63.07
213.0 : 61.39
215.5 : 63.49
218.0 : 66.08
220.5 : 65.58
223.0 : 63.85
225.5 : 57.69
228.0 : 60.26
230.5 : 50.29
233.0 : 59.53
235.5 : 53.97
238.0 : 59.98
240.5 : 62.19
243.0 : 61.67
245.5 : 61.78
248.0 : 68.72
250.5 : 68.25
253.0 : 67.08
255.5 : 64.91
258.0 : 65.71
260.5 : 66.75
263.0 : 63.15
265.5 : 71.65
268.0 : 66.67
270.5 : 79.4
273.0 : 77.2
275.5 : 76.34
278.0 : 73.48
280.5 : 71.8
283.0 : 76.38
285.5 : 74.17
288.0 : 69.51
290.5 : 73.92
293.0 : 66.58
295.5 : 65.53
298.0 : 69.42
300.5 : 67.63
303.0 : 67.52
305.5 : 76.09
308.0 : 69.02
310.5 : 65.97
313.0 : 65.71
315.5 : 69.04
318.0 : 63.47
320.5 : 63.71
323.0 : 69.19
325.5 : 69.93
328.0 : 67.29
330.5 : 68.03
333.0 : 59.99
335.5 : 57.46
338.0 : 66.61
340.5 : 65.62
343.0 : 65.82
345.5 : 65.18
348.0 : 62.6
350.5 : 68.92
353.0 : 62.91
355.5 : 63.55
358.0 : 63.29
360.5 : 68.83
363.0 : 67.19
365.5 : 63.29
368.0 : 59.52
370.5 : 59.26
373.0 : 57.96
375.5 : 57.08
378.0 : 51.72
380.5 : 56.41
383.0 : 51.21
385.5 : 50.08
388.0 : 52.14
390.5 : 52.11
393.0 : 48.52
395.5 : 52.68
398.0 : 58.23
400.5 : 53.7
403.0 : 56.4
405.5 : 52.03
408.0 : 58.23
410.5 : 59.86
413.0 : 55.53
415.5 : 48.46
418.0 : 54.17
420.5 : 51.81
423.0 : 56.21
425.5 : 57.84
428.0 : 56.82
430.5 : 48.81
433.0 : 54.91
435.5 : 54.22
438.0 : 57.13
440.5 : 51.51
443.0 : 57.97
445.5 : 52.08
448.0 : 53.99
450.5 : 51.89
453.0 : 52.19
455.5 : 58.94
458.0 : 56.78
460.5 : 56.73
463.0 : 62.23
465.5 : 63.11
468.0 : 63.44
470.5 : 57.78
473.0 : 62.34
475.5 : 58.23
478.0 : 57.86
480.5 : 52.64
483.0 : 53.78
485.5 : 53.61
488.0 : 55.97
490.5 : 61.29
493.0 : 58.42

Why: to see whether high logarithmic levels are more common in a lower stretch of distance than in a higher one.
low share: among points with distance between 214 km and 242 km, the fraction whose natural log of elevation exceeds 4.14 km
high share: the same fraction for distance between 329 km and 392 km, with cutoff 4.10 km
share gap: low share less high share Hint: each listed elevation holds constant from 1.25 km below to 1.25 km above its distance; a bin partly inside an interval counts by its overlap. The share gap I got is -0.2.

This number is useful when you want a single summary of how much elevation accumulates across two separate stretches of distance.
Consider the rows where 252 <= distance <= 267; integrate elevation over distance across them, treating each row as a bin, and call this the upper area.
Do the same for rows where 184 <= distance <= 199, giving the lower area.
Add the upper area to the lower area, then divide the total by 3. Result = 637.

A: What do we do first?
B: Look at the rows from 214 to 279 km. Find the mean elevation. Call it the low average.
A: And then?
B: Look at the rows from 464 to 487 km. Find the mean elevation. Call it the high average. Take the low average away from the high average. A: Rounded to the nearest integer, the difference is -7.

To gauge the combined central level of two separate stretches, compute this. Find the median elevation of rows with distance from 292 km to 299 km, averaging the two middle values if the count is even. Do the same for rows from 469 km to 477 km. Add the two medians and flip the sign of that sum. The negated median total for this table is -125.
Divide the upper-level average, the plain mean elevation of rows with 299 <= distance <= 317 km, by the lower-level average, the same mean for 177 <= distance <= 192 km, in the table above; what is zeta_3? 1.13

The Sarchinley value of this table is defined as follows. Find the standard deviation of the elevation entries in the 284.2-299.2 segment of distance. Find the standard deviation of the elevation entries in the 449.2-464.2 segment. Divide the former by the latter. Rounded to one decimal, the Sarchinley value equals 0.9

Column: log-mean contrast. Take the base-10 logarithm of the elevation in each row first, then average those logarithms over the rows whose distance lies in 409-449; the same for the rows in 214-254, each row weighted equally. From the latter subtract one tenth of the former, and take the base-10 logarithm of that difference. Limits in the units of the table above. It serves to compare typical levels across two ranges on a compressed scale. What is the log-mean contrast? 0.209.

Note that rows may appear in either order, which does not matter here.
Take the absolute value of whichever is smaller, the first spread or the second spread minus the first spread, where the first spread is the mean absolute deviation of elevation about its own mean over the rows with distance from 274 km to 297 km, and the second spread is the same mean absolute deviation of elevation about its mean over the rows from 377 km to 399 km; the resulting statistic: 1.1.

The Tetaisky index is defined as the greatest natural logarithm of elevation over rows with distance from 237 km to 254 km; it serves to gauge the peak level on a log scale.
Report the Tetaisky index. 4.23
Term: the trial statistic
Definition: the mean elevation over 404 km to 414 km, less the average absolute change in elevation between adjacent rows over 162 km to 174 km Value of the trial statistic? 49.1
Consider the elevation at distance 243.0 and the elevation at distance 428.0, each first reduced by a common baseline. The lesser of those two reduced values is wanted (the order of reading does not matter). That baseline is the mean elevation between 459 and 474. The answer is -4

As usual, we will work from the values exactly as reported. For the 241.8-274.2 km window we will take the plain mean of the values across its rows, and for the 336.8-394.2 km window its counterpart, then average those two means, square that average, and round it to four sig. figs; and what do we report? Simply 4090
